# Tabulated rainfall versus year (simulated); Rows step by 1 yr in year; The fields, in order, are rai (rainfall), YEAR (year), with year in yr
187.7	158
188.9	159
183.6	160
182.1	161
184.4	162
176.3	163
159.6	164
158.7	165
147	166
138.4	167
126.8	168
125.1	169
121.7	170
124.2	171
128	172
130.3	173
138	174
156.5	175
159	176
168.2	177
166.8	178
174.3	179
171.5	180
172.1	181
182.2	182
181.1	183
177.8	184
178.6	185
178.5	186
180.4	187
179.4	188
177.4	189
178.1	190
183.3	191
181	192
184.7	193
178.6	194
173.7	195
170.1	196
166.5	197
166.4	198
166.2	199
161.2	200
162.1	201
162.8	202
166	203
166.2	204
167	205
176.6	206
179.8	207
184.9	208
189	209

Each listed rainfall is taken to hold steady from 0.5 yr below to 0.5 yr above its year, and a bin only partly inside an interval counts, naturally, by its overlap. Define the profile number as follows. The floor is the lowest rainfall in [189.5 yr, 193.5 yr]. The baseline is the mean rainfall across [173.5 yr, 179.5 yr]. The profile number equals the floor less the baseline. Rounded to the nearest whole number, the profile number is 18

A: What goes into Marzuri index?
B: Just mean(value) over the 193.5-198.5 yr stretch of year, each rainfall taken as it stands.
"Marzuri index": 171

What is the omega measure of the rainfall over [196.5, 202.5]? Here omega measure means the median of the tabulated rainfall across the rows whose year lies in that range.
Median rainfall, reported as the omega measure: 164.5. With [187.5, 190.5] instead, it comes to 178.1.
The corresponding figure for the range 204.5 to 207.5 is 176.6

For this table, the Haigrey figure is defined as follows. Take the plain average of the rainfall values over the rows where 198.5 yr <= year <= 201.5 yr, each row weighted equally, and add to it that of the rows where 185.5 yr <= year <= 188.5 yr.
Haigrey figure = 343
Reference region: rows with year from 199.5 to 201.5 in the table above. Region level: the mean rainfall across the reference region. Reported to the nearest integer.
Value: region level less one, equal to 161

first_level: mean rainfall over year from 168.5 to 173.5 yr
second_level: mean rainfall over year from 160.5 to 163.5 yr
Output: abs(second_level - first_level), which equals 55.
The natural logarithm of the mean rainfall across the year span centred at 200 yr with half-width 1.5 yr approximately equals 5.09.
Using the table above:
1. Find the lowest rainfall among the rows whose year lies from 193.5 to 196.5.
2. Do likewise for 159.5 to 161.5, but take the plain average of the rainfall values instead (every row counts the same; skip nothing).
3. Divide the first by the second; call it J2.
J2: 0.9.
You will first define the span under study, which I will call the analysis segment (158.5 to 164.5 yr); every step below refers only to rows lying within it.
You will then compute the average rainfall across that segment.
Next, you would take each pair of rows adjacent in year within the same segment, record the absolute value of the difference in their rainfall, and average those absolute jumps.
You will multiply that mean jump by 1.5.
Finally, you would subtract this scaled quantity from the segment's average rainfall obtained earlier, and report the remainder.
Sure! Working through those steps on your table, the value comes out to 169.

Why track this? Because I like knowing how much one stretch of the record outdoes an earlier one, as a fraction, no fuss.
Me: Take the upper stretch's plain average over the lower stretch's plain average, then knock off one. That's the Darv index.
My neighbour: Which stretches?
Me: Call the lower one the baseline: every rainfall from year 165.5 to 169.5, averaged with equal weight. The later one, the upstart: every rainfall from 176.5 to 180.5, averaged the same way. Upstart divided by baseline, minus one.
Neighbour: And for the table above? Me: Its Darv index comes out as 0.27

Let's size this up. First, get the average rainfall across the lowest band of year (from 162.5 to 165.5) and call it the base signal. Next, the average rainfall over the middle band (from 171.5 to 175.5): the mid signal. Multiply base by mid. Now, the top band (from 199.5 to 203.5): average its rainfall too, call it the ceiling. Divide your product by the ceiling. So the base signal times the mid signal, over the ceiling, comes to 140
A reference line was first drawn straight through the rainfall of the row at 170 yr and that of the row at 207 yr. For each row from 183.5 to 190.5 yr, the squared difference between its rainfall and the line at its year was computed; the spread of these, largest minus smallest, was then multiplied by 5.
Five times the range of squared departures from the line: 2696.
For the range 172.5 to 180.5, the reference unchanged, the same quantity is 7323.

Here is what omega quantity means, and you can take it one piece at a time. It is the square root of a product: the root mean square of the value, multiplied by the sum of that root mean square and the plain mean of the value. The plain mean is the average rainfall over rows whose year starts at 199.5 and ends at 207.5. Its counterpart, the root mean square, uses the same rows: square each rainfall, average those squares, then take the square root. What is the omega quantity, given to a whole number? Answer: 237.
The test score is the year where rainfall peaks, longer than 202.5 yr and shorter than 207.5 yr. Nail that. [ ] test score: 207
